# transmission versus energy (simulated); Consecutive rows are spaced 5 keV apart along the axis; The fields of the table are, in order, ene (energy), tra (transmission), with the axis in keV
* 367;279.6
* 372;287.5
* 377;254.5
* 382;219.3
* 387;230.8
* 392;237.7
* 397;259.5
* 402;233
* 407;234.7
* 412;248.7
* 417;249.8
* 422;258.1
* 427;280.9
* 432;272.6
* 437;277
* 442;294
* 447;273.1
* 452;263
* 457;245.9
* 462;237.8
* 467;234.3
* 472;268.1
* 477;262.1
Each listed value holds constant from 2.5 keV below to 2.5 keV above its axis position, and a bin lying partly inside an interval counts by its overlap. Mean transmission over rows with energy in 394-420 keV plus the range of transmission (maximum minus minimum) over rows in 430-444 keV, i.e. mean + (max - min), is 267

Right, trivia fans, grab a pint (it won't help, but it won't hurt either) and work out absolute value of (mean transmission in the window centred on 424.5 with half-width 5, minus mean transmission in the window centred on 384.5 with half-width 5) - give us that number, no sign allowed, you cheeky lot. 44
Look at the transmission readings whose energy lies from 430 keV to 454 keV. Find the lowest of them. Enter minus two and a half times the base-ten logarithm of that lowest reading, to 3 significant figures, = -6.05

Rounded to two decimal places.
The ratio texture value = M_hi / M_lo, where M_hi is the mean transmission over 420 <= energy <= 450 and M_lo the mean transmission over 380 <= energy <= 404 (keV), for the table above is 1.17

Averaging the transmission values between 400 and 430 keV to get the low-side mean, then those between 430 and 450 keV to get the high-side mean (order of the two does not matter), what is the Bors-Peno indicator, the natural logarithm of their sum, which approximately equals 6.27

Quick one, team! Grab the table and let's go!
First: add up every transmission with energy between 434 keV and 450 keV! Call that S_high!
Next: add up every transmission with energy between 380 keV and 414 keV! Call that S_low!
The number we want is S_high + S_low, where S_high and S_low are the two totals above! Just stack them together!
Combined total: 2508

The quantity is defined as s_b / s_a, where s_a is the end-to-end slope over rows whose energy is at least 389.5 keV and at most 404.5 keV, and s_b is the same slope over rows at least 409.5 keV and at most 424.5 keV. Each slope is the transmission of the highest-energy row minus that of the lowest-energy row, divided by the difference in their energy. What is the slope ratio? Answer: -2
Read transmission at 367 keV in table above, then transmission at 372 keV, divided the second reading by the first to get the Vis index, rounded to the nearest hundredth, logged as 1.03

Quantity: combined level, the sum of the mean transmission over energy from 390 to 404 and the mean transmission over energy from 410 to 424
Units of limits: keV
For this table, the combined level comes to 496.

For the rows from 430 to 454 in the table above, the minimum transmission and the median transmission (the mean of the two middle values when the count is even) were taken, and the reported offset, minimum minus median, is -10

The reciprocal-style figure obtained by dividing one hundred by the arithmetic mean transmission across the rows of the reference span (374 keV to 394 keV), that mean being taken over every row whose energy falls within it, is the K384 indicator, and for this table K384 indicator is 0.42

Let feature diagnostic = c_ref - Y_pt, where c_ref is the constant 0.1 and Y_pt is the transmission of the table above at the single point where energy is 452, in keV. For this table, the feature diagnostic -263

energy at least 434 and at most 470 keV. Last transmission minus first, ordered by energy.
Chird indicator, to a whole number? -43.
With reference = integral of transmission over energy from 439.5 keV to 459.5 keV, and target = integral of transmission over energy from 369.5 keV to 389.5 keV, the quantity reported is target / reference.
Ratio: 0.92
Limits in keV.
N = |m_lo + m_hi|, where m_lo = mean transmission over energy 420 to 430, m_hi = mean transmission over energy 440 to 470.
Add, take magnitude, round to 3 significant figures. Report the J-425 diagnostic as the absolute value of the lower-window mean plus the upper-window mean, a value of 528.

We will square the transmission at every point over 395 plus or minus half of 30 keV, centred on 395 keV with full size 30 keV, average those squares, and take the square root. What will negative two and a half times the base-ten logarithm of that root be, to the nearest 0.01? -5.93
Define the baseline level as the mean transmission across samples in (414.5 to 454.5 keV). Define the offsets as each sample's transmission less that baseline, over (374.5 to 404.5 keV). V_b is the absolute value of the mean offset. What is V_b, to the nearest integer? 32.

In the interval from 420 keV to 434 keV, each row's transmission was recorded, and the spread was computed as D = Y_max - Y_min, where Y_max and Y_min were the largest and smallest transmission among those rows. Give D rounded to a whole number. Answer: 23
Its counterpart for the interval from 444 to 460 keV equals 27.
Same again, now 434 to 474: 60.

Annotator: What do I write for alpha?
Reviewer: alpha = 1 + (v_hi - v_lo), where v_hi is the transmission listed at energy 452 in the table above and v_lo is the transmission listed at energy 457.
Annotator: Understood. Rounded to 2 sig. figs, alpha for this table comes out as 18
